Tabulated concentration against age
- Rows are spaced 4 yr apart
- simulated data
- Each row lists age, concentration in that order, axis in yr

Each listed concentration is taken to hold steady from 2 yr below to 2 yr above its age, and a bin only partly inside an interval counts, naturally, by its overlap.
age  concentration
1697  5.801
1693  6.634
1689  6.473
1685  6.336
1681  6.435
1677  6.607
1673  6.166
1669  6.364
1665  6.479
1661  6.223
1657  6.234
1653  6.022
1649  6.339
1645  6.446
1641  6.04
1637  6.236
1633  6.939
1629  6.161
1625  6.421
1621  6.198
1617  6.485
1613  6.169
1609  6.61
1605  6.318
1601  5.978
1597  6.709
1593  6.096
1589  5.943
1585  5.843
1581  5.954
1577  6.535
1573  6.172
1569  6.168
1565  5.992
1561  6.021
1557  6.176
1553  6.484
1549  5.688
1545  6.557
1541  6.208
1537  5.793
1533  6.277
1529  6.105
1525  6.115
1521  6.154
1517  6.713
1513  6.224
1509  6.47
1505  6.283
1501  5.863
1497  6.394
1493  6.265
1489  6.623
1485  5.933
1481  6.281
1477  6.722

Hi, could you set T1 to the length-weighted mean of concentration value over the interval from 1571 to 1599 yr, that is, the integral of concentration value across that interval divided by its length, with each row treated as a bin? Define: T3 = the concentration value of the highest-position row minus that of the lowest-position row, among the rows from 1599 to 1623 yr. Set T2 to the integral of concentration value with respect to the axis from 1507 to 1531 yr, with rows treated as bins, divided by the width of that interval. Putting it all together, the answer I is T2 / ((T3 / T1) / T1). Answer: 1093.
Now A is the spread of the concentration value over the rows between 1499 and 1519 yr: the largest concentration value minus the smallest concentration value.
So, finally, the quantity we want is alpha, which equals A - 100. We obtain -99.15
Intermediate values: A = 0.85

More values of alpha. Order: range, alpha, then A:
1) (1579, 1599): -99.13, 0.87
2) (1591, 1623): -99.27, 0.73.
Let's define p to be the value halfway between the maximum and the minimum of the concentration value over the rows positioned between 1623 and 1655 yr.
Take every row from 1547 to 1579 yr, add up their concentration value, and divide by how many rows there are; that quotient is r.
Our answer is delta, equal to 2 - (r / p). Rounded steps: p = 6.48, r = 6.15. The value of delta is 1.05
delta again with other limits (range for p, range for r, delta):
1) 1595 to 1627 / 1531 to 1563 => 1.03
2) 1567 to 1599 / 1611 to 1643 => 0.99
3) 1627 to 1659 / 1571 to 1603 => 1.05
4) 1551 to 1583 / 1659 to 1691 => 0.98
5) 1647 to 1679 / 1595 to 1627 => 0.99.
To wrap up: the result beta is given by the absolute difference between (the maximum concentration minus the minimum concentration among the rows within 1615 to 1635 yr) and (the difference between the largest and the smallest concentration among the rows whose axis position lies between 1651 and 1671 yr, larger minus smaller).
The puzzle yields 0.3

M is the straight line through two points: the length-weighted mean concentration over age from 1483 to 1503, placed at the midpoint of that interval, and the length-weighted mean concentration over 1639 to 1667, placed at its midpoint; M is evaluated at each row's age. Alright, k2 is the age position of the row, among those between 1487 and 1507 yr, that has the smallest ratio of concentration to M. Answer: 1501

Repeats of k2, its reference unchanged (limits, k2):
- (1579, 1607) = 1585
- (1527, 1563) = 1549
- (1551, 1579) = 1565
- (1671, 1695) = 1673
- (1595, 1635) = 1601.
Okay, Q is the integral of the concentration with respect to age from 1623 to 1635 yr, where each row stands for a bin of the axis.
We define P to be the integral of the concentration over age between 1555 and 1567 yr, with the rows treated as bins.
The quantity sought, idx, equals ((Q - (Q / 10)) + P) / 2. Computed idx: 71.5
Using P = 73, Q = 78.1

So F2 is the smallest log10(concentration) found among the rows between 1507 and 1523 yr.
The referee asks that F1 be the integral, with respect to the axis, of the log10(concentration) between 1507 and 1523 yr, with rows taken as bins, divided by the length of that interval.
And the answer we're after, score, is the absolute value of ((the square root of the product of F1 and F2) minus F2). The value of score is 0.008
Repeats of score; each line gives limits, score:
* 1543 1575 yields 0.017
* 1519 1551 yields 0.015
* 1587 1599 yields 0.011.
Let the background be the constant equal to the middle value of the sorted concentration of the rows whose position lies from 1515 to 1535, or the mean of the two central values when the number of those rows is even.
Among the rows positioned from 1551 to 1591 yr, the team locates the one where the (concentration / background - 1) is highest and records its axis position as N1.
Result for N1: 1577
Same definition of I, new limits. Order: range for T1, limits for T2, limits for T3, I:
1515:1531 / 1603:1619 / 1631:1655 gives -274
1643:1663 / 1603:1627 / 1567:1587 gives -766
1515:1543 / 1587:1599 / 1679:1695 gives 1205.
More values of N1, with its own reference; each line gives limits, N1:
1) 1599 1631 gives 1609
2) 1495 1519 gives 1517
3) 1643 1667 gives 1665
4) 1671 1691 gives 1677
